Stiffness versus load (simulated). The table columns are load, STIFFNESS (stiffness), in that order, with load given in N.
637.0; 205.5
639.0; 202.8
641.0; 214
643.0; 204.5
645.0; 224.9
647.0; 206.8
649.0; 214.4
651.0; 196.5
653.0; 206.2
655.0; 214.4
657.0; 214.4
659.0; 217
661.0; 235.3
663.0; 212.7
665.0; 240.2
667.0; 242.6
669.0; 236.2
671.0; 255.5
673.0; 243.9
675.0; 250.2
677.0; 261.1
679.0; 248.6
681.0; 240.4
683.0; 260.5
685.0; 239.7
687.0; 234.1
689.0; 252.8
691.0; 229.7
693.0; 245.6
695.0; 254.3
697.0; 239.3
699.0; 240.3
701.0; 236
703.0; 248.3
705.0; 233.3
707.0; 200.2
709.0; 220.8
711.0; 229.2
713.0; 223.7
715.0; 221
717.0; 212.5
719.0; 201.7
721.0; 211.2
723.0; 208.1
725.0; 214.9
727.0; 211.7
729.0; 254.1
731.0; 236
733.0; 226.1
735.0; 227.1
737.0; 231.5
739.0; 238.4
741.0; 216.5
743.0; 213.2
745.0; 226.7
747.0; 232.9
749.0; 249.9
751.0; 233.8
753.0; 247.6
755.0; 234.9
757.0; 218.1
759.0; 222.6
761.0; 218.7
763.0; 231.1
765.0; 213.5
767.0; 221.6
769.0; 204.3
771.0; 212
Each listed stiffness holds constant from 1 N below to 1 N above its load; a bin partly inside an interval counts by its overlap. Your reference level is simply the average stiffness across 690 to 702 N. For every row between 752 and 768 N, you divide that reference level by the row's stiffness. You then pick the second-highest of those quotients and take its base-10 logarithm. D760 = 0.04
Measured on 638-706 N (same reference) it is 0.07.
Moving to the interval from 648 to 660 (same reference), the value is 0.07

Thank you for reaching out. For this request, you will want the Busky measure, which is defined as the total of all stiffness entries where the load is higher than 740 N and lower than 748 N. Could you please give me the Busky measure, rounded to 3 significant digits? 889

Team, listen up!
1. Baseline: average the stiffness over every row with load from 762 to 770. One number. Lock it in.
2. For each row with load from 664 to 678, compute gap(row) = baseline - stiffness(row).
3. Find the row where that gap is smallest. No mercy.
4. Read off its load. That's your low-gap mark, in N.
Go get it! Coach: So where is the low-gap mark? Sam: 677.0 N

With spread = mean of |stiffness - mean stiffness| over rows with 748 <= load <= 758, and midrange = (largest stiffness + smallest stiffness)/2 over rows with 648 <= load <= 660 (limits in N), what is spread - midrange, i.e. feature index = -197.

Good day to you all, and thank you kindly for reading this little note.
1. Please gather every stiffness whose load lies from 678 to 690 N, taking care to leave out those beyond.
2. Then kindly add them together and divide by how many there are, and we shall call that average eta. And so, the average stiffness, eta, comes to 246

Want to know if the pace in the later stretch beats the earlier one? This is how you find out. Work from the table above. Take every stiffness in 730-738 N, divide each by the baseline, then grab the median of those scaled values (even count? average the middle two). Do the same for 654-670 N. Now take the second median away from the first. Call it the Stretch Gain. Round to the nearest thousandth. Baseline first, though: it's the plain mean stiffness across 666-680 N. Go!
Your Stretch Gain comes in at 0.013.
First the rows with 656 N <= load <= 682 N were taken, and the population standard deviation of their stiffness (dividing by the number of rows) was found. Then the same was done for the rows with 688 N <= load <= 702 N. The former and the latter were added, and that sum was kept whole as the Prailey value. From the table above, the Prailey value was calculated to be 23.0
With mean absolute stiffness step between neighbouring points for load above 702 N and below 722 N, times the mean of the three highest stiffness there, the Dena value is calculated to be 3004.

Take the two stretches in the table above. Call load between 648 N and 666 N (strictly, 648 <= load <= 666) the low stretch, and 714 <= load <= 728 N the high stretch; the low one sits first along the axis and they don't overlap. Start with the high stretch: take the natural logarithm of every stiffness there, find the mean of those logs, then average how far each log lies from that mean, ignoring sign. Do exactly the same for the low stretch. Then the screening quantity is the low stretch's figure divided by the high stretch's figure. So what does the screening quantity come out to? 2.27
